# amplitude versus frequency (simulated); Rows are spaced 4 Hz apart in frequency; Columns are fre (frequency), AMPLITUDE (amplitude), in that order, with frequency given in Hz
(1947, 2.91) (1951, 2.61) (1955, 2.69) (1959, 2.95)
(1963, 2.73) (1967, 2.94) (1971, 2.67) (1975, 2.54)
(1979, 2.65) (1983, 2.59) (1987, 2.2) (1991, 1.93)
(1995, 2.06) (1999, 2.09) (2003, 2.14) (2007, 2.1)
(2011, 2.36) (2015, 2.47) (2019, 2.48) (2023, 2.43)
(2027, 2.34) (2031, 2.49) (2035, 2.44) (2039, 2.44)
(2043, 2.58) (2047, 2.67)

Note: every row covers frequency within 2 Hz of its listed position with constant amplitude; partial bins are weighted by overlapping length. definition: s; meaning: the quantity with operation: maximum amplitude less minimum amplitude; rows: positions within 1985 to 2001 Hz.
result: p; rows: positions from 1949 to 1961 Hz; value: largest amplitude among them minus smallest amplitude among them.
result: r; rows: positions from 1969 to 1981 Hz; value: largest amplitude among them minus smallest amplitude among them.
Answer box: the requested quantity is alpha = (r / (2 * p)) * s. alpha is 0.05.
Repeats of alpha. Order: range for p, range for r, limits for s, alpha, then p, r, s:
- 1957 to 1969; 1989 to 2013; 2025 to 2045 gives 0.23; 0.22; 0.43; 0.24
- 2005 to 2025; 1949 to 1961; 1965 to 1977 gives 0.18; 0.38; 0.34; 0.40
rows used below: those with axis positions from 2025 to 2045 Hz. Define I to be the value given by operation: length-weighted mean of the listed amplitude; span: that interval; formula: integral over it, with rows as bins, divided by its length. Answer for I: 2.46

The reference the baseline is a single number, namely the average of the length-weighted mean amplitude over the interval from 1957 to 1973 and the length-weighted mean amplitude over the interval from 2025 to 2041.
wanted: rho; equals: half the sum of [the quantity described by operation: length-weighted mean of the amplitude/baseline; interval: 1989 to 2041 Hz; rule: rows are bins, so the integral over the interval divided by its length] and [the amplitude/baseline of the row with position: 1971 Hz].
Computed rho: 0.945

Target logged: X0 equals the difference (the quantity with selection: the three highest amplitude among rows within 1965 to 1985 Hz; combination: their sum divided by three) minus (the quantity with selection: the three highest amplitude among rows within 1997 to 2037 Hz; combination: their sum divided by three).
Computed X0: 0.27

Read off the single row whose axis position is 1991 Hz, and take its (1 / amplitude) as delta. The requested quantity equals 0.518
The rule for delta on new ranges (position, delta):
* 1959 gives 0.339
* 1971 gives 0.375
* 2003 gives 0.467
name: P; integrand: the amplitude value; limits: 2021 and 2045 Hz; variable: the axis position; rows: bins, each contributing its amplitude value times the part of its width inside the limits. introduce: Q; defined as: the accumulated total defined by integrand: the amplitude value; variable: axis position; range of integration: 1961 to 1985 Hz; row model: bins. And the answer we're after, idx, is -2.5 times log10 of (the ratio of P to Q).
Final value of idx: 0.10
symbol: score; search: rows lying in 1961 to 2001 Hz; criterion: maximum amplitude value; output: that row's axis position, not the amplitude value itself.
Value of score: 1967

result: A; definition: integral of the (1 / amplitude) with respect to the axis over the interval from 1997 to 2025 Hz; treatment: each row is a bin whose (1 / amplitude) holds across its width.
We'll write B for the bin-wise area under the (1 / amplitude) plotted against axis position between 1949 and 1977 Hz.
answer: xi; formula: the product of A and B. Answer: 126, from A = 12.3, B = 10.3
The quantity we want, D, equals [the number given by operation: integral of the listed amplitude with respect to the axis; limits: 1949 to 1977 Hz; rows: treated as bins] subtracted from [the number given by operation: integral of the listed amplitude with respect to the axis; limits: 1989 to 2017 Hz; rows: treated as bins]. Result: -16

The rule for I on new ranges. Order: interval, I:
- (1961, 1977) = 2.72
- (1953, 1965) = 2.79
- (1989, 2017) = 2.16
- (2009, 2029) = 2.42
